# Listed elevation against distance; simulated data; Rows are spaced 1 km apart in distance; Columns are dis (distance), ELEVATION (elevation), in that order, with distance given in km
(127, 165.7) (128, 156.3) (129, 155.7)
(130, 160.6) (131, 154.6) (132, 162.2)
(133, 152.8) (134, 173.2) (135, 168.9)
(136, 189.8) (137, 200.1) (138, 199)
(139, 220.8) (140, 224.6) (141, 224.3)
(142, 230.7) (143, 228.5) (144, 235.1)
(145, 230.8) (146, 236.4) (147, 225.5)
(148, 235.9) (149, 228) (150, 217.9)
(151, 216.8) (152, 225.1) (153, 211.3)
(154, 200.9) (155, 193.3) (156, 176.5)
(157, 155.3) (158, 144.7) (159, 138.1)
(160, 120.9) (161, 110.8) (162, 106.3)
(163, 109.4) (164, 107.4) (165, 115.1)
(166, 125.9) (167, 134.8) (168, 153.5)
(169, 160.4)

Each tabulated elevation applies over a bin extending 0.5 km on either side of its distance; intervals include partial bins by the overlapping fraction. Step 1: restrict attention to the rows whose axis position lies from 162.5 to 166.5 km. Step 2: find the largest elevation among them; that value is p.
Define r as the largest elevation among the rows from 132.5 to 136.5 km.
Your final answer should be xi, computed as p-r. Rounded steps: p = 125.9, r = 189.8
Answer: -64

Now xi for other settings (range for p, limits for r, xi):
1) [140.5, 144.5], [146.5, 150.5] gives -1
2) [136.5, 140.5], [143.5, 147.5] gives -12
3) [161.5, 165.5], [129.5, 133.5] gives -47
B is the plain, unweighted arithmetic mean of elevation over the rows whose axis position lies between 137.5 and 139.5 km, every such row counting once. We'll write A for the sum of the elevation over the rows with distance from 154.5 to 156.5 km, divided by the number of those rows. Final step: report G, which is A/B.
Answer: 0.9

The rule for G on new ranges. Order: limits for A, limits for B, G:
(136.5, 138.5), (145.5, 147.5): 0.9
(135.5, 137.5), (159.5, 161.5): 1.7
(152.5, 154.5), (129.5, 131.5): 1.3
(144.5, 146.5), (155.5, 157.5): 1.4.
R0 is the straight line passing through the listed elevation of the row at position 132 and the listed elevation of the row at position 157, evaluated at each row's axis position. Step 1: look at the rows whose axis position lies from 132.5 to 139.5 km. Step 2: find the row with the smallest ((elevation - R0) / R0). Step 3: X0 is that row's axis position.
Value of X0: 133 km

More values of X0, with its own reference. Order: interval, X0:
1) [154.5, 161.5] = 161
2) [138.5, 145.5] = 139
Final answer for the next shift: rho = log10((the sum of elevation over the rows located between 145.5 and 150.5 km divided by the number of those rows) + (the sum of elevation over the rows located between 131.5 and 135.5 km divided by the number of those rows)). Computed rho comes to 2.59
